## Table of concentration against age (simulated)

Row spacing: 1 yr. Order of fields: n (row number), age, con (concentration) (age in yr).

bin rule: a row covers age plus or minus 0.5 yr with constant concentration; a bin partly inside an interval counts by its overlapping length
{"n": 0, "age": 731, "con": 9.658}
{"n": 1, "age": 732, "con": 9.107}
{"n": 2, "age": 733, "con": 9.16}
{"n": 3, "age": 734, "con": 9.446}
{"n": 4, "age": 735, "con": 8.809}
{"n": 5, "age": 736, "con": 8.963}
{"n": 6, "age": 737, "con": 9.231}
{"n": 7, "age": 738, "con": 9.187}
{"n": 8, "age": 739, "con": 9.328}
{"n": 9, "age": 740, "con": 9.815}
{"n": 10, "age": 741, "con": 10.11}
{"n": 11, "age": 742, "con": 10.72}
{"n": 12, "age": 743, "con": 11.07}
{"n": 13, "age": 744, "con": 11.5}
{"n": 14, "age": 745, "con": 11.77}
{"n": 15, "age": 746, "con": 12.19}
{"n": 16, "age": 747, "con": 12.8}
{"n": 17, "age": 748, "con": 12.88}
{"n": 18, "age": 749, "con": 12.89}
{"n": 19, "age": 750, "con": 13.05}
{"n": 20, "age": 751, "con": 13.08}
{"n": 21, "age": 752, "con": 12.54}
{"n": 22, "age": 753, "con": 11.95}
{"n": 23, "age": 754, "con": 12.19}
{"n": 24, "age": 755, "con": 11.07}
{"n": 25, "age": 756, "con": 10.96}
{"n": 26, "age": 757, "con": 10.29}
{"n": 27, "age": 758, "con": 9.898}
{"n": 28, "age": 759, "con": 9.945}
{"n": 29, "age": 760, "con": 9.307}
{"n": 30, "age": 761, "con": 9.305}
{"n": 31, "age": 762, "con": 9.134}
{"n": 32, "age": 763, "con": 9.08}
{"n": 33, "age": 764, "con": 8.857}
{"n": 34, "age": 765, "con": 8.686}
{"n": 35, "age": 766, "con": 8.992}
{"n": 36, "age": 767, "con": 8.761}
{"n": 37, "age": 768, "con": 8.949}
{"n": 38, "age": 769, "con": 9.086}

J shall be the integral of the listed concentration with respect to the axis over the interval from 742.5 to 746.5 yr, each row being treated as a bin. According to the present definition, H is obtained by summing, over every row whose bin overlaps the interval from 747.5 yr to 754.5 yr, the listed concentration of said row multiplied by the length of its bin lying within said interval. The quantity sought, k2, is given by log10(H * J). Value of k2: 3.6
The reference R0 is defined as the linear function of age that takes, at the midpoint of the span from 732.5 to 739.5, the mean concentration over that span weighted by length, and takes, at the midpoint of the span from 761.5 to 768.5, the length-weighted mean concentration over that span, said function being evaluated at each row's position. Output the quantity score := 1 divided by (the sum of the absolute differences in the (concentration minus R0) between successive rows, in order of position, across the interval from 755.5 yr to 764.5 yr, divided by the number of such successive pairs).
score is 3.70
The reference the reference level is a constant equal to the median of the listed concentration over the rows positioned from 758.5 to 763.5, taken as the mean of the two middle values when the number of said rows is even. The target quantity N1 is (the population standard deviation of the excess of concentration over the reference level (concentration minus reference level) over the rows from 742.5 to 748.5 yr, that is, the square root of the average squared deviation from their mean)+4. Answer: 4.7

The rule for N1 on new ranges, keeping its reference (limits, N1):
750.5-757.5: 4.9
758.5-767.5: 4.4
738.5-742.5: 4.5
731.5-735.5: 4.2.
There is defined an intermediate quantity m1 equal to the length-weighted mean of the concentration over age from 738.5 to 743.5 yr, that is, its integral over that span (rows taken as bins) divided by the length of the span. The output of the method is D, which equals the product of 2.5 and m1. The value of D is 25.5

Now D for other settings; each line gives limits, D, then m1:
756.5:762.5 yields 24.1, 9.6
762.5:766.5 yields 22.3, 8.9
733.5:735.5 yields 22.8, 9.1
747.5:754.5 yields 31.6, 12.7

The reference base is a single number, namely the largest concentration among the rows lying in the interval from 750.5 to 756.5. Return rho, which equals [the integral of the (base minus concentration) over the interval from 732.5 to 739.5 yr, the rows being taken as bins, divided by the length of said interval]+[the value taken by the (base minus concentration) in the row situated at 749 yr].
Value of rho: 4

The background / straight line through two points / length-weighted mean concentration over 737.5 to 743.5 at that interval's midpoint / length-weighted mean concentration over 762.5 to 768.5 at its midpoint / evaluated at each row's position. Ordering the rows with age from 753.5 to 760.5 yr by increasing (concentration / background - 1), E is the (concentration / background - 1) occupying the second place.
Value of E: 0.07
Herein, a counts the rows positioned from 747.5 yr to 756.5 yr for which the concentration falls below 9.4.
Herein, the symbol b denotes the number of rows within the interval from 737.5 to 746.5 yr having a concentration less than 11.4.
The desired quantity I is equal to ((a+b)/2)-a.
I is 3.0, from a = 0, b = 6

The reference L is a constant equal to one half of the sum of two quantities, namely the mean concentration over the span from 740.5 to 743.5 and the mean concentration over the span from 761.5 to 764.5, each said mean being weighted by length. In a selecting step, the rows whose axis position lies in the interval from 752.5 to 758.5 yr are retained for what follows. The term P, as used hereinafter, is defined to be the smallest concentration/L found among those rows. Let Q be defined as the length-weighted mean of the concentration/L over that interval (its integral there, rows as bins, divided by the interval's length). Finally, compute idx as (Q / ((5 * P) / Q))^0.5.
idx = 0.501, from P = 1.01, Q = 1.13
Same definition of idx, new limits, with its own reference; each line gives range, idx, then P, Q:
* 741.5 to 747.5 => 0.509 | 1.09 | 1.19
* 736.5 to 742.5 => 0.458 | 0.93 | 0.99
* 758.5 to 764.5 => 0.444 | 0.90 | 0.94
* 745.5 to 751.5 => 0.524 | 1.24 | 1.30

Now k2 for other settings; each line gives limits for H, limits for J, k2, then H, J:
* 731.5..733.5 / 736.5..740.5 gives 2.8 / 18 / 38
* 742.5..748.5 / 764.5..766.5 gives 3.1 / 72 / 18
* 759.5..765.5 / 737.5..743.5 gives 3.5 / 54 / 60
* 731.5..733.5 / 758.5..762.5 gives 2.8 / 18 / 38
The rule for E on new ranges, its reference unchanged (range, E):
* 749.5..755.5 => 0.26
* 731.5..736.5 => -0.13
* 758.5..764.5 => 0.01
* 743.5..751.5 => 0.20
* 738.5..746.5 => -0.02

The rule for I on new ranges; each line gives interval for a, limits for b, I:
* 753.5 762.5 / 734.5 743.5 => 3.0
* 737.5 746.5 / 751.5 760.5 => 2.0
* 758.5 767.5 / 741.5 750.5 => -3.0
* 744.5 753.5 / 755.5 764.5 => 4.5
